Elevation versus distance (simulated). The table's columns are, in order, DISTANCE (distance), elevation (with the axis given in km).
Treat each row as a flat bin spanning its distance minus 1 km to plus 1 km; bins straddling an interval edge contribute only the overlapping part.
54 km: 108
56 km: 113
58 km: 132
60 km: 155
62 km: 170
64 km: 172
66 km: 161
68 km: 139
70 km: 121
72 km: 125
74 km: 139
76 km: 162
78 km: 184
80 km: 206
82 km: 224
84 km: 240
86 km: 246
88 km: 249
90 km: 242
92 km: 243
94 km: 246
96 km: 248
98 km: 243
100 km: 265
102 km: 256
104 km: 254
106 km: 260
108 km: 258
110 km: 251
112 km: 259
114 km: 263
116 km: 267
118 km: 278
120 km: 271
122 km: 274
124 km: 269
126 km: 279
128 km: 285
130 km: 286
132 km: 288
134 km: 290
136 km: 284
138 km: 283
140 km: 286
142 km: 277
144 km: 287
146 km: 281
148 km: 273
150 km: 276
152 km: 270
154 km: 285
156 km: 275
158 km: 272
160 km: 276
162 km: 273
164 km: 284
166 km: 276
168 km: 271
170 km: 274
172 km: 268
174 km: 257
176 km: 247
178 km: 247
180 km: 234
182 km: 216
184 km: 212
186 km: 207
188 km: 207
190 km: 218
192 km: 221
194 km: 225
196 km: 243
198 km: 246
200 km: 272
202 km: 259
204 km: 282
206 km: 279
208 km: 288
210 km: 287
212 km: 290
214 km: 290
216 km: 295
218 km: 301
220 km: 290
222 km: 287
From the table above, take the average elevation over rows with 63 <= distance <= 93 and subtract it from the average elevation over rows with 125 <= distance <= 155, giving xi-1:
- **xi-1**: 92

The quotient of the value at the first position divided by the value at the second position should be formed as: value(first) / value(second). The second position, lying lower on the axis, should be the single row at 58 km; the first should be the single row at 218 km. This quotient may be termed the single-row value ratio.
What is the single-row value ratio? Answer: 2.3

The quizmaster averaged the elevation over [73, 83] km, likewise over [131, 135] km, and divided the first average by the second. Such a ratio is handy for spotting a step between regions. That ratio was 0.63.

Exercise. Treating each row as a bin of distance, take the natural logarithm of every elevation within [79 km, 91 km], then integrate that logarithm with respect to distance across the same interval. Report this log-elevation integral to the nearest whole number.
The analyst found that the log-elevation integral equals 65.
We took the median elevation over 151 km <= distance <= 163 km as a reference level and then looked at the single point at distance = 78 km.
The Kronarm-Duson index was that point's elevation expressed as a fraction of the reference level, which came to 0.672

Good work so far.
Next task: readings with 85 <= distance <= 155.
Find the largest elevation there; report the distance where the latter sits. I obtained 134 km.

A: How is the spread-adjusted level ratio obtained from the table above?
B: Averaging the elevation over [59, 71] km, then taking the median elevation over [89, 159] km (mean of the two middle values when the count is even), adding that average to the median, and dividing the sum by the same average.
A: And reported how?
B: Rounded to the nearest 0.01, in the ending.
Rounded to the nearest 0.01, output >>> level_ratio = 2.78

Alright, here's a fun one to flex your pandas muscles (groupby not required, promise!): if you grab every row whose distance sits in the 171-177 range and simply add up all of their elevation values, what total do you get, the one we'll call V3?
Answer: 772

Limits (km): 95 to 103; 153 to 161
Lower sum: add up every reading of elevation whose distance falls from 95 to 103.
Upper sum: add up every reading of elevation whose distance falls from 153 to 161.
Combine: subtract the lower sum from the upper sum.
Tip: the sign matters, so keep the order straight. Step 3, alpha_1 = 96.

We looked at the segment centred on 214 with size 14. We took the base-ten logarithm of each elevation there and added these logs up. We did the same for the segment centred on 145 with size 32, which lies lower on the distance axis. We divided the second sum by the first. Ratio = 2.3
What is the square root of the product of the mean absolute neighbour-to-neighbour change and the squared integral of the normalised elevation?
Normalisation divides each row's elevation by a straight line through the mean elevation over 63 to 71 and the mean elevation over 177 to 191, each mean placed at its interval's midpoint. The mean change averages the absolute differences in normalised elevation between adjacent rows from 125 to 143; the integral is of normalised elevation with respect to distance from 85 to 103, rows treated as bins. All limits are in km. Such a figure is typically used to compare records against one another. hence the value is 3.7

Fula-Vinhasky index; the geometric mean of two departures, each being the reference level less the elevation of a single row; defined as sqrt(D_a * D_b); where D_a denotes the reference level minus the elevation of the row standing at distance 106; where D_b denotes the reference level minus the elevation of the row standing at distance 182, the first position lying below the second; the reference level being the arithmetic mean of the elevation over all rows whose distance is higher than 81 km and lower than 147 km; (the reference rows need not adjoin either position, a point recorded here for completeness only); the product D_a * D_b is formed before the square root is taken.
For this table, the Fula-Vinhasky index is 15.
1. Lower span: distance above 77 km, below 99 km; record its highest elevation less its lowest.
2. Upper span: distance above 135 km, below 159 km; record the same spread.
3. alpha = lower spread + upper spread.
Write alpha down 82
